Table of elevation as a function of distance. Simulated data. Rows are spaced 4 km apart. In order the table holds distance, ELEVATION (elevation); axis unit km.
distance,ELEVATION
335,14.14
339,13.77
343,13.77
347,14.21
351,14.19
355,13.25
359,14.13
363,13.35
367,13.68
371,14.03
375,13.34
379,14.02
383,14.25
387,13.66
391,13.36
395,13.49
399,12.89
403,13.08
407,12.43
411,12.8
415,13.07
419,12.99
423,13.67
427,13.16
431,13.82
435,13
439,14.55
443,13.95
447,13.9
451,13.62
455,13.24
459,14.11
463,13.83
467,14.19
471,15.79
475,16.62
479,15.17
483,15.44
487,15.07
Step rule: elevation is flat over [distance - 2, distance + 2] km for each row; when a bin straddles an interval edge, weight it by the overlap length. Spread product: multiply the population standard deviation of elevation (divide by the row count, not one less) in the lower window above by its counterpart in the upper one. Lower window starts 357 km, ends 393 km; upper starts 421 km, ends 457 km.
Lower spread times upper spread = 0.2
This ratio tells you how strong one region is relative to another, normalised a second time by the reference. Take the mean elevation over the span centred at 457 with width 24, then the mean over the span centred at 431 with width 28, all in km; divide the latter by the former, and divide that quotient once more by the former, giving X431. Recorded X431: 0.071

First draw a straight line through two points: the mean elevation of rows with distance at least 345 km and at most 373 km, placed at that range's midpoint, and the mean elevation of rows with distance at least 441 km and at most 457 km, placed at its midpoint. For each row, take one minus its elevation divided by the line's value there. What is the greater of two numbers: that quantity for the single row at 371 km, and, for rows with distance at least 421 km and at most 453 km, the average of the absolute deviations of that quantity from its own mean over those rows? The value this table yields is 0.026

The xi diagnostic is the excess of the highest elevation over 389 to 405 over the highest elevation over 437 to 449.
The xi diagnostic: -1.1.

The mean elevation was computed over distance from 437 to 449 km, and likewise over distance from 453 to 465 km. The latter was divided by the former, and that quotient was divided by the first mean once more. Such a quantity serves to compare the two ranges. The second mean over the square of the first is 0.069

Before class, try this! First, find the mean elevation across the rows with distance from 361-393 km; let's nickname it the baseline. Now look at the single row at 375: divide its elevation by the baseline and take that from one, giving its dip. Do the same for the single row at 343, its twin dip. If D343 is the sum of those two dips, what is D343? 0.02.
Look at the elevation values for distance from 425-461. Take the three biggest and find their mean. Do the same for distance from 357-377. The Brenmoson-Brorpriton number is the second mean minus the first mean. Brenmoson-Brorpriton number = -0.3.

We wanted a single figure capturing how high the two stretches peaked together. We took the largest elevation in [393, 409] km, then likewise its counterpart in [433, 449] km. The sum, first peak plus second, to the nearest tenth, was 28.0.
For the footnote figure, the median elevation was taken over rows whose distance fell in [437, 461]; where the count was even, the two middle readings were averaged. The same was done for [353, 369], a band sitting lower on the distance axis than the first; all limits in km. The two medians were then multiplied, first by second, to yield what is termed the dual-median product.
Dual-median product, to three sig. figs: 188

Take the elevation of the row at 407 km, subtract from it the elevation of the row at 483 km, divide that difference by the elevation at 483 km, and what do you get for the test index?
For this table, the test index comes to -0.19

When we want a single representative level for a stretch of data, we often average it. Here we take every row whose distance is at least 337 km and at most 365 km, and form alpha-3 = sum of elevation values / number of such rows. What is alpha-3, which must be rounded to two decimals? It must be 13.81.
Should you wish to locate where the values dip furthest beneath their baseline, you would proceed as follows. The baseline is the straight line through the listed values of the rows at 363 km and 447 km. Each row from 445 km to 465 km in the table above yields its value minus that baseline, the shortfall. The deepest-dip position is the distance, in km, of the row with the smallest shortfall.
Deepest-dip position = 455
